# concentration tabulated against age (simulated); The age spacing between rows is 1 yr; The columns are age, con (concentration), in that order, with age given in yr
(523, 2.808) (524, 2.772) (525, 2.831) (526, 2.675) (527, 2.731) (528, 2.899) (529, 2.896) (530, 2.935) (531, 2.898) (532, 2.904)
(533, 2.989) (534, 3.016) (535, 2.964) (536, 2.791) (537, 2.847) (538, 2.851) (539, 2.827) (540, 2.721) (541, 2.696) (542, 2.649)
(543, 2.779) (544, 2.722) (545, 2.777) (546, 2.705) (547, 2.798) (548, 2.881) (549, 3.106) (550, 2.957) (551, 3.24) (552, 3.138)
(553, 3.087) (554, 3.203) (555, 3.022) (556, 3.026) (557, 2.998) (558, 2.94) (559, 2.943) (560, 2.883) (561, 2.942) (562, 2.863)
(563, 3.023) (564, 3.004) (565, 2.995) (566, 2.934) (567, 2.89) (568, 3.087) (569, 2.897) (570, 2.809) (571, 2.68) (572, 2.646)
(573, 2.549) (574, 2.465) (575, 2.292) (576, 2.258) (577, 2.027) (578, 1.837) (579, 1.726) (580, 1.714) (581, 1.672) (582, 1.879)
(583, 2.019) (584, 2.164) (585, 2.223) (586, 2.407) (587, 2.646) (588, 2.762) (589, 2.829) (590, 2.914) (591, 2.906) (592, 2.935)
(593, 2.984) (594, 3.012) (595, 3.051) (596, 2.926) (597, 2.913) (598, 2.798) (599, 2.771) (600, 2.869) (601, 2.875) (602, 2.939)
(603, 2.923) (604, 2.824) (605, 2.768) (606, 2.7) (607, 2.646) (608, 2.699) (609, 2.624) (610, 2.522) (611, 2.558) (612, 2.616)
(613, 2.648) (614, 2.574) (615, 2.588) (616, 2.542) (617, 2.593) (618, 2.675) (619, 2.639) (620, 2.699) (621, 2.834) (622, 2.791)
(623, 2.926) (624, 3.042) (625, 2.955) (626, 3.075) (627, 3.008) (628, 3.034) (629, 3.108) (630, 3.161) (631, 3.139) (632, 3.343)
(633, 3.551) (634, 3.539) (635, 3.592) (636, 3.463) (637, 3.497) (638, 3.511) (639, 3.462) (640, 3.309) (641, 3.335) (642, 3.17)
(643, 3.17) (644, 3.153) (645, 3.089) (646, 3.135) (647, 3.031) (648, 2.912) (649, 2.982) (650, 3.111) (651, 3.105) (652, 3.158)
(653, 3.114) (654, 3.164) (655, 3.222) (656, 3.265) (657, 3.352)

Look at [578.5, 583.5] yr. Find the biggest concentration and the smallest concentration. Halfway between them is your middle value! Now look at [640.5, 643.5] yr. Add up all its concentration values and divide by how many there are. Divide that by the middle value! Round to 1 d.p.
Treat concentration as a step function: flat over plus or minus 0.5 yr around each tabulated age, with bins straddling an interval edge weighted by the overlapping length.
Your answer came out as 1.7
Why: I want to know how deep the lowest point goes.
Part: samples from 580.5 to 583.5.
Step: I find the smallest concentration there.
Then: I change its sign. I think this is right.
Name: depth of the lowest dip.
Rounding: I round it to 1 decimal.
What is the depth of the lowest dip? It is -1.7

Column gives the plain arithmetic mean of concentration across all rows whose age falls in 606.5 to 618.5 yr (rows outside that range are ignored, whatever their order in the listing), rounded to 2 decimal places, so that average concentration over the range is 2.61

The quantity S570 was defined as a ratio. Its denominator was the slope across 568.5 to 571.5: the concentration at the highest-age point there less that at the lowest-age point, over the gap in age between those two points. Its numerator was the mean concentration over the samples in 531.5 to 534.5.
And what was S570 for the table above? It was -27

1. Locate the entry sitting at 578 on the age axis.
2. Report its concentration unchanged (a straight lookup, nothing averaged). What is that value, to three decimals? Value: 1.837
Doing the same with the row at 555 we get 3.022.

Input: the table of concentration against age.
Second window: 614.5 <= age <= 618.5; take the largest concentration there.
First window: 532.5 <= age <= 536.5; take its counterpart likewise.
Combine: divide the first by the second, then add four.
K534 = 5.13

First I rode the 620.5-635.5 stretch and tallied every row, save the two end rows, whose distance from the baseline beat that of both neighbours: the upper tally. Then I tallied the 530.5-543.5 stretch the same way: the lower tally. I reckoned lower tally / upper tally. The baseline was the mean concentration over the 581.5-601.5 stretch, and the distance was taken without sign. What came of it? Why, 0.50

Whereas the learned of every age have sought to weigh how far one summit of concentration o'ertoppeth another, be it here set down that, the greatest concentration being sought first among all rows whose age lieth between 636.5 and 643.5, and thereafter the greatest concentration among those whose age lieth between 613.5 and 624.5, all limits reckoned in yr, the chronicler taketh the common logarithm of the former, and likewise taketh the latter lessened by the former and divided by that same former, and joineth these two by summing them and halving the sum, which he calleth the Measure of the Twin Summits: 0.206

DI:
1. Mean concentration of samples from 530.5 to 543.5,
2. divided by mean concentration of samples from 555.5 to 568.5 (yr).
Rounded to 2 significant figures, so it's 0.96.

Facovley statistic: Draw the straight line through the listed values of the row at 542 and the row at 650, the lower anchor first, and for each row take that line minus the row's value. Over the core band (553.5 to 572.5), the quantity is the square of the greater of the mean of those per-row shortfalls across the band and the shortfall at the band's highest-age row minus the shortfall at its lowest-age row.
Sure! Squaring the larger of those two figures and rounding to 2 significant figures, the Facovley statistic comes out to 0.40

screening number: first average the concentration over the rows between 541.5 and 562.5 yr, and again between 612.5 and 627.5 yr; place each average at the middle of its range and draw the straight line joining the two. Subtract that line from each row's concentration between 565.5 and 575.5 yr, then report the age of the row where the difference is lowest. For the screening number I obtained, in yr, 575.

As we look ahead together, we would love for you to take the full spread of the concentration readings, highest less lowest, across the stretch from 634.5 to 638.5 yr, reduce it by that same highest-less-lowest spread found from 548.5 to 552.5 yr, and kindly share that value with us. -0.15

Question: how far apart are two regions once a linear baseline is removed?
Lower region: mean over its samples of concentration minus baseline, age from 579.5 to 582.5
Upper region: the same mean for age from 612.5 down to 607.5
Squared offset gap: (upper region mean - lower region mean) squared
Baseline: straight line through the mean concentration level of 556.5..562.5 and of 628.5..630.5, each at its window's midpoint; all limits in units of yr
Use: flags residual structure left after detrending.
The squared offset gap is 0.6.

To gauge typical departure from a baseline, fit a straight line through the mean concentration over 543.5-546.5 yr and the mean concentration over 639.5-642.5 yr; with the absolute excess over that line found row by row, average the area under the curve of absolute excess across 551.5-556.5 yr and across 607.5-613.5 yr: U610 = 2.2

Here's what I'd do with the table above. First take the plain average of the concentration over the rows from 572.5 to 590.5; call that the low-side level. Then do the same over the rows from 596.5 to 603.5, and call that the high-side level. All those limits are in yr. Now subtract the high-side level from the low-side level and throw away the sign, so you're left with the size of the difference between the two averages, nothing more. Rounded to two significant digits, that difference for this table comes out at 0.63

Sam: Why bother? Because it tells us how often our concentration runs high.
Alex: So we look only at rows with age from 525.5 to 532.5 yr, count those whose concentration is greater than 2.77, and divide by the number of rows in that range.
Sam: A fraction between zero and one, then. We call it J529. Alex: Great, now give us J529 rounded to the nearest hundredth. 0.71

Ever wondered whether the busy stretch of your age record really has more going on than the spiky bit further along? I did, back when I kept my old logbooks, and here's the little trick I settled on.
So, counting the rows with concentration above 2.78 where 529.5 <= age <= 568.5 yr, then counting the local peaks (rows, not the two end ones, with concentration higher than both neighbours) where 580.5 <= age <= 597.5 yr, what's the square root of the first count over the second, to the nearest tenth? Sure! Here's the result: 4.0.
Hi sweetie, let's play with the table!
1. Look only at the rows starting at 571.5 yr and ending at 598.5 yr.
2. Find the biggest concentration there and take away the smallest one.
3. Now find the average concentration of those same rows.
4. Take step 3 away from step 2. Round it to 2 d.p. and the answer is -1.09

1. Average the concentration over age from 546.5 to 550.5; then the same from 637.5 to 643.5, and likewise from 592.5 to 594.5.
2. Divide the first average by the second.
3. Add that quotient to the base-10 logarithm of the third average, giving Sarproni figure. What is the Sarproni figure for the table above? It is 1.36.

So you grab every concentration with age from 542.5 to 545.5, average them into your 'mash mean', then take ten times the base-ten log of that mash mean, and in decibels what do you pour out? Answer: 4.4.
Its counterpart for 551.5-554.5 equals 5.0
